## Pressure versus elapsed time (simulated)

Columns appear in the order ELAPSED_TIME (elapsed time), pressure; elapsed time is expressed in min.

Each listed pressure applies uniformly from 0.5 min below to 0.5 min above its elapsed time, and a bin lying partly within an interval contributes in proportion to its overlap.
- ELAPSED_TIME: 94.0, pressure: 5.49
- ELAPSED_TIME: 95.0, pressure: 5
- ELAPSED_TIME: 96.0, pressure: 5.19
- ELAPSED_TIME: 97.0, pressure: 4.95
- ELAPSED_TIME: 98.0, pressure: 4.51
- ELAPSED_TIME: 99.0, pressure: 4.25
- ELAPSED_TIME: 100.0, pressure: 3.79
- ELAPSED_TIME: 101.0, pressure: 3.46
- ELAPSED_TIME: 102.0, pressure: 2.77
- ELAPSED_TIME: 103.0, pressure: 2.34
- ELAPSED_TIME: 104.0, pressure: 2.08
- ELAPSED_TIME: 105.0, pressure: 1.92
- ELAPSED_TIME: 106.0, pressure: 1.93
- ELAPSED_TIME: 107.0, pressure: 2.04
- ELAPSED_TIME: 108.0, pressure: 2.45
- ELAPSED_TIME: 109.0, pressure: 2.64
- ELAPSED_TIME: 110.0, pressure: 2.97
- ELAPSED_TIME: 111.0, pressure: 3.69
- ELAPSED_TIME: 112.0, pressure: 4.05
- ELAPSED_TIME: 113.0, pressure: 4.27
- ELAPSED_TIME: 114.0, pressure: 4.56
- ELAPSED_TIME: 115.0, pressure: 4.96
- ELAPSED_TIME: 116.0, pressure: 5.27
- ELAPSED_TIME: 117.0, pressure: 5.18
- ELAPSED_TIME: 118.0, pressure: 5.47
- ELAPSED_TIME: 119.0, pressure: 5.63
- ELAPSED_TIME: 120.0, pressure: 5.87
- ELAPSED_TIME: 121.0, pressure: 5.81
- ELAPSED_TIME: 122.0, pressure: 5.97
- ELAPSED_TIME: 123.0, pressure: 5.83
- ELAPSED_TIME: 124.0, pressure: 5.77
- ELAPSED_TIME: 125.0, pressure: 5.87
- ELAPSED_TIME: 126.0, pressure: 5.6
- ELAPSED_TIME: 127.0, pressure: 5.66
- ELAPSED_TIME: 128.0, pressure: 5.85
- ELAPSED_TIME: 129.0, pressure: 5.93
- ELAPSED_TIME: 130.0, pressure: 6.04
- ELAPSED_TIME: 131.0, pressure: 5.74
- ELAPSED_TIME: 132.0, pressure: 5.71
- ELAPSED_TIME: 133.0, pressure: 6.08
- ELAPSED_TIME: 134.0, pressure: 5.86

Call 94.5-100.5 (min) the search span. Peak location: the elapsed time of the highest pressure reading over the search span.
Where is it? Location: 96.0 min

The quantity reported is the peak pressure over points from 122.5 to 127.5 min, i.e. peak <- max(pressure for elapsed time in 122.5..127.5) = 5.87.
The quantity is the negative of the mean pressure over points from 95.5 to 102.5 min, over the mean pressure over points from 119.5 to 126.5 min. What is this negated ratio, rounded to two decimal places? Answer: -0.71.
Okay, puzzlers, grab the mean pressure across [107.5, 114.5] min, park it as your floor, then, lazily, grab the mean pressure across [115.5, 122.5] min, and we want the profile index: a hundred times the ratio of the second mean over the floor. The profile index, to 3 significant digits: 159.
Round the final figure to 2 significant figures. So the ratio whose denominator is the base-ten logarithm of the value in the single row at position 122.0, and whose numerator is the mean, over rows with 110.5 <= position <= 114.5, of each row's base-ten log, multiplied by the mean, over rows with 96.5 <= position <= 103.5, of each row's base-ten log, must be 0.44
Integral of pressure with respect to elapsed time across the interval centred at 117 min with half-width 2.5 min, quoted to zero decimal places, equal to 27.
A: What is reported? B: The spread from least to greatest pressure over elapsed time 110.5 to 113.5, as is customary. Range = 0.58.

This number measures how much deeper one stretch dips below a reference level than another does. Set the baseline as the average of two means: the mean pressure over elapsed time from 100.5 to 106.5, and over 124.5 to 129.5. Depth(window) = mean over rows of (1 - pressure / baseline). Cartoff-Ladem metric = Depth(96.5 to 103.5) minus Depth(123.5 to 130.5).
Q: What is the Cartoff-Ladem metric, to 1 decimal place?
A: 0.5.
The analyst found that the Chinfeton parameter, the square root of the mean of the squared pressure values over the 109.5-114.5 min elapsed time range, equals 3.9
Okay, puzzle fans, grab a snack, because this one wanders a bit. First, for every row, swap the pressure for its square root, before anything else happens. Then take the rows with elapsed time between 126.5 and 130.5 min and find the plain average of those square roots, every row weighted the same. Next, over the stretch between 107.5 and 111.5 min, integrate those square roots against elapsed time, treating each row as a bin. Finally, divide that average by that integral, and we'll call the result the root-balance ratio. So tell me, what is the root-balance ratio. 0.35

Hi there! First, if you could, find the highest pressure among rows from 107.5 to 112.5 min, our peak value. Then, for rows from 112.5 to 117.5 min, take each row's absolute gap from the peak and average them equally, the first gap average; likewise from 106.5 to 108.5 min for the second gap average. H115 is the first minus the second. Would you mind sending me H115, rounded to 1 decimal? -1.0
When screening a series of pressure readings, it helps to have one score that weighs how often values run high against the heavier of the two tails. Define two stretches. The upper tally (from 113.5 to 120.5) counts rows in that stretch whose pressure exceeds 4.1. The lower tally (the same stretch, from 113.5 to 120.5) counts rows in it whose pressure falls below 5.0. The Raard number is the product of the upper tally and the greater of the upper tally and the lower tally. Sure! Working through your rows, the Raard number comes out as 49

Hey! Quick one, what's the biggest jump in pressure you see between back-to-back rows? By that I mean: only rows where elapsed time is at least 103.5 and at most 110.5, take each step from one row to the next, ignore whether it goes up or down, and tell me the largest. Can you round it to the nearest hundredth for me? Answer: 0.41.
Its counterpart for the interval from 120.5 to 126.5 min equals 0.27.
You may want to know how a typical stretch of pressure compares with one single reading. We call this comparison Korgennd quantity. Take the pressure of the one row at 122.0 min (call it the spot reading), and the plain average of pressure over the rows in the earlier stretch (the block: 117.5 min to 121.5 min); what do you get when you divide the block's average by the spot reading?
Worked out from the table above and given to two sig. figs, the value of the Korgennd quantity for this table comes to 0.95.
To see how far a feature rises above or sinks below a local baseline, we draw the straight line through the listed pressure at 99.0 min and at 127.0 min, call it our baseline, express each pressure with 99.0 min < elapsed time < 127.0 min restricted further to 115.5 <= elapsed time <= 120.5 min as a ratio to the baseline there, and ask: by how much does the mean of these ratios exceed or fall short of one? 0.1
